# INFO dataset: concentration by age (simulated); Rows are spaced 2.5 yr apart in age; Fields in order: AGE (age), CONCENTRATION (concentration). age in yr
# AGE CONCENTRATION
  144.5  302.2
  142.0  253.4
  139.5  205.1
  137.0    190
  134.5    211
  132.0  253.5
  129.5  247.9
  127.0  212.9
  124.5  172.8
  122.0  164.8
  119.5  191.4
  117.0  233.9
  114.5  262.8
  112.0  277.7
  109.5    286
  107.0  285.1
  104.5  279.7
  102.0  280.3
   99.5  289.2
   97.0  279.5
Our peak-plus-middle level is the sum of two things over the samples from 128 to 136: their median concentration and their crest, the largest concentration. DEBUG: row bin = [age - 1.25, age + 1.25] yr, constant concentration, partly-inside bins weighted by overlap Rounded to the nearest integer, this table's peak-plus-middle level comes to 501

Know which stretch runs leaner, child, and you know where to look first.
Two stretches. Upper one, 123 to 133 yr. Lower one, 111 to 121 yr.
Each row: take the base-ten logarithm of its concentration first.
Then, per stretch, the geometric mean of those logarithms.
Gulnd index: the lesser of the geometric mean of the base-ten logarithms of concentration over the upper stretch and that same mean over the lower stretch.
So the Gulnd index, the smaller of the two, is 2.34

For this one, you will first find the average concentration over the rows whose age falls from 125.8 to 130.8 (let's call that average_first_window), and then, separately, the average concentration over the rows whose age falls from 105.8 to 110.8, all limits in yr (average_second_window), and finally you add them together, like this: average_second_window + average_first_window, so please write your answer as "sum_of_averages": 516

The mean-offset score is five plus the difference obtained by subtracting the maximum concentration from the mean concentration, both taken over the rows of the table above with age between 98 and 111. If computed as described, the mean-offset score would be 0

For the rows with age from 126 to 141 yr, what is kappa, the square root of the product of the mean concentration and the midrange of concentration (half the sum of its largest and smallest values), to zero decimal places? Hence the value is 221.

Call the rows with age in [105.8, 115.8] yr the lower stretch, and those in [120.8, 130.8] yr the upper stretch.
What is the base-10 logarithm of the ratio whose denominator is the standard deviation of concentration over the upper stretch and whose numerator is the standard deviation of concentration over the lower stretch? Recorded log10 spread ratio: -0.55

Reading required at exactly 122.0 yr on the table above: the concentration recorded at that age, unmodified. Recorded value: 164.8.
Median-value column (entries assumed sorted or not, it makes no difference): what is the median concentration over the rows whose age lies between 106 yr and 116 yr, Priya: 281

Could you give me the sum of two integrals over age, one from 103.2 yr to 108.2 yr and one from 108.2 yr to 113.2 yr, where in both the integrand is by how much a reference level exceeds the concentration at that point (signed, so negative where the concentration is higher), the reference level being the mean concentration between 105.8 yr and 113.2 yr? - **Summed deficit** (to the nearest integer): 8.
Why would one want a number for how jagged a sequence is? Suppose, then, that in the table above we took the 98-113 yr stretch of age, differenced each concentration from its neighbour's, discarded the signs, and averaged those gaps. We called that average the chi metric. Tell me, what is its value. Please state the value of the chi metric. 4.8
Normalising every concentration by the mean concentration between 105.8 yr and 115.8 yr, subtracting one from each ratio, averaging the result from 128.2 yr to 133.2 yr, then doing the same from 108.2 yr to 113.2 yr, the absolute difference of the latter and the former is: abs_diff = 0.11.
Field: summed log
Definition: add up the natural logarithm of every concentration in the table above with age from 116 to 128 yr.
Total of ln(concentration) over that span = 26.3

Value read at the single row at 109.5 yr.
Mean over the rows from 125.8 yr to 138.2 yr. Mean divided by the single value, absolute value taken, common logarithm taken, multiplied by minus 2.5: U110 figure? 0.27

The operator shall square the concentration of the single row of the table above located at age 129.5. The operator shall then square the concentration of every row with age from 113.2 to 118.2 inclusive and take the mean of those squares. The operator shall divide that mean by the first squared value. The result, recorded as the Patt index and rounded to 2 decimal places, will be 1.01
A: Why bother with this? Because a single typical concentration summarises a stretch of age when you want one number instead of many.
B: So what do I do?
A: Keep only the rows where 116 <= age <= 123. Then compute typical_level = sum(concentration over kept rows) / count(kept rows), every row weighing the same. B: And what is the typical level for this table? 197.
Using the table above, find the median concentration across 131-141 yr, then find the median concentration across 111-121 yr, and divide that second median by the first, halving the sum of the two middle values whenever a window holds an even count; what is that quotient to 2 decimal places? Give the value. 1.19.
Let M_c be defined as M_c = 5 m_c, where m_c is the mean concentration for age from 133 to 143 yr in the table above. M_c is 1074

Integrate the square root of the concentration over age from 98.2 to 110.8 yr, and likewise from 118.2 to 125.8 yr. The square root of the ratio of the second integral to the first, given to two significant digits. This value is 0.69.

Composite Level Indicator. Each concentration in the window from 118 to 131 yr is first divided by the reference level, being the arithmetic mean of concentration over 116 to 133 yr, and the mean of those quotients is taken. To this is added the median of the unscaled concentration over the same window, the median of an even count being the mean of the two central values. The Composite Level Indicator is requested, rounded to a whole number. 192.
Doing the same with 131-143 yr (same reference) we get 212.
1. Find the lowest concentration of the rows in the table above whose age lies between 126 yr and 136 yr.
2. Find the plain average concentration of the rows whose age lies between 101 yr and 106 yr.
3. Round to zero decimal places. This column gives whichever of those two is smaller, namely 211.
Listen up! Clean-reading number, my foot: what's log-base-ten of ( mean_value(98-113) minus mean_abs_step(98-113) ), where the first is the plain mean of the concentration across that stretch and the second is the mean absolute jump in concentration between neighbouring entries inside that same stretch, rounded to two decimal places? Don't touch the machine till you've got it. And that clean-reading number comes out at 2.44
